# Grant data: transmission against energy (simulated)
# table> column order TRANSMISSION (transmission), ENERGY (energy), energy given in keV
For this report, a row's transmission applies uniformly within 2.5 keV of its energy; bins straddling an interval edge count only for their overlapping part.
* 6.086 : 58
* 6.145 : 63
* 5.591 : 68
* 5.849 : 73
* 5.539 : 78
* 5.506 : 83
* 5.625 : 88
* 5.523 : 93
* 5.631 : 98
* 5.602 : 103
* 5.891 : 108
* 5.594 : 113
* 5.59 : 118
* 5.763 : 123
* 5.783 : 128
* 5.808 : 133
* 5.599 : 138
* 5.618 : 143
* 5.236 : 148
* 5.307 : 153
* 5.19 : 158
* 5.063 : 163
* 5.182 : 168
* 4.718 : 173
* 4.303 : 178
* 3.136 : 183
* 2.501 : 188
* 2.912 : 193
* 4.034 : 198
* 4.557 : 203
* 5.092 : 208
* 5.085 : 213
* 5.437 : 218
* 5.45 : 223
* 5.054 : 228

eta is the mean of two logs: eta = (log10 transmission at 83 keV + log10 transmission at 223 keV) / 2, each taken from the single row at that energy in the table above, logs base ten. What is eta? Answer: 0.739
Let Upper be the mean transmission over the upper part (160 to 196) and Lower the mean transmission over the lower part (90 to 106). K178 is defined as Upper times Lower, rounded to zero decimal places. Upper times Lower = 22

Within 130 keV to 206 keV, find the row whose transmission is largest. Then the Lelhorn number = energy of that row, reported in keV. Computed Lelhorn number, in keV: 133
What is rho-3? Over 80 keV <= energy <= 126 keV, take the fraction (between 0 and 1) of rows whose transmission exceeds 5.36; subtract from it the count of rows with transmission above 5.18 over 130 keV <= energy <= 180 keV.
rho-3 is -6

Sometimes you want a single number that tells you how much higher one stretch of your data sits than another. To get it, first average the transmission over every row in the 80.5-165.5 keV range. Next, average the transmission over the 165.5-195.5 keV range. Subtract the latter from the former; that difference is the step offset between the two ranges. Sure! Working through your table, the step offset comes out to 1.8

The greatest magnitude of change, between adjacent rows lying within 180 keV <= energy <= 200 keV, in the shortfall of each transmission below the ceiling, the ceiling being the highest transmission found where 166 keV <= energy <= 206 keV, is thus 1.1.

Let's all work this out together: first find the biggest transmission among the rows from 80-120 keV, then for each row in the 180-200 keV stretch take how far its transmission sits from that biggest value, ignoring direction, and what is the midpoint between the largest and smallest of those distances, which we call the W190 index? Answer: 2.6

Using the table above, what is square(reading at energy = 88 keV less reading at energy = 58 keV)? 0.2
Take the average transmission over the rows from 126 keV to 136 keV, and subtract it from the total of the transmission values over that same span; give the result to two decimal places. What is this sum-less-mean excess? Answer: 5.80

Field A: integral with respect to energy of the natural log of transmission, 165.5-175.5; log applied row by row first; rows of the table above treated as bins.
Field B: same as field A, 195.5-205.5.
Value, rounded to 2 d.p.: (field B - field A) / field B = -0.10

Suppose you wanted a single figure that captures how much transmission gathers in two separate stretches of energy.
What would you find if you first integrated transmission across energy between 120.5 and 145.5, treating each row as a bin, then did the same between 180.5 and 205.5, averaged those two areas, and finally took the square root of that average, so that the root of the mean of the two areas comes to 10.7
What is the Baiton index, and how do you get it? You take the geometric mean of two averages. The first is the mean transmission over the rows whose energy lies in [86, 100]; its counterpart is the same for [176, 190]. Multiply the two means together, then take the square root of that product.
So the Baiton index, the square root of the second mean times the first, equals 4.3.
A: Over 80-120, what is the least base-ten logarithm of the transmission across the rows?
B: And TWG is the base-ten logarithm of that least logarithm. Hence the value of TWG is -0.13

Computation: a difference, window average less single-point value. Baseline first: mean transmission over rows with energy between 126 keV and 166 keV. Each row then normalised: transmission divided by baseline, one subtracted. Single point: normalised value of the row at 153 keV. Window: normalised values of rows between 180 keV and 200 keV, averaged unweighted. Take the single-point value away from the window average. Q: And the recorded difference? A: -0.40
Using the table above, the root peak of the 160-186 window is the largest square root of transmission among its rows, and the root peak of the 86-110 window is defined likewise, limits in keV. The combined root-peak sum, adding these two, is 4.70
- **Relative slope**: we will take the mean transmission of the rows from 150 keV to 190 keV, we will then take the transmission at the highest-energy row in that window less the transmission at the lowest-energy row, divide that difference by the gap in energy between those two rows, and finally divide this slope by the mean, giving -0.018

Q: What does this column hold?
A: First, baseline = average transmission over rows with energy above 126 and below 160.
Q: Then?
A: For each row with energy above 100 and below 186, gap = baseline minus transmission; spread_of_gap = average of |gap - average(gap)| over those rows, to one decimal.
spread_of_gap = 0.5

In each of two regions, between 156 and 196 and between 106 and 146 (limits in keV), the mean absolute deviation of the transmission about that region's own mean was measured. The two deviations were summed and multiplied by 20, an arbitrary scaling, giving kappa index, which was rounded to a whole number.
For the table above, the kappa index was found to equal 21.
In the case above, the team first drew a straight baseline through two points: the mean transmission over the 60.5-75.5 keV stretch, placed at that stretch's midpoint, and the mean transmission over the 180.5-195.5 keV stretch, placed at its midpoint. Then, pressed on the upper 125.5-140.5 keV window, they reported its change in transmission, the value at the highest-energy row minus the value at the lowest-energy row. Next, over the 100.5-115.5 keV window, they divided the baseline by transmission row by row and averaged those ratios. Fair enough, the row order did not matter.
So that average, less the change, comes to 1.04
